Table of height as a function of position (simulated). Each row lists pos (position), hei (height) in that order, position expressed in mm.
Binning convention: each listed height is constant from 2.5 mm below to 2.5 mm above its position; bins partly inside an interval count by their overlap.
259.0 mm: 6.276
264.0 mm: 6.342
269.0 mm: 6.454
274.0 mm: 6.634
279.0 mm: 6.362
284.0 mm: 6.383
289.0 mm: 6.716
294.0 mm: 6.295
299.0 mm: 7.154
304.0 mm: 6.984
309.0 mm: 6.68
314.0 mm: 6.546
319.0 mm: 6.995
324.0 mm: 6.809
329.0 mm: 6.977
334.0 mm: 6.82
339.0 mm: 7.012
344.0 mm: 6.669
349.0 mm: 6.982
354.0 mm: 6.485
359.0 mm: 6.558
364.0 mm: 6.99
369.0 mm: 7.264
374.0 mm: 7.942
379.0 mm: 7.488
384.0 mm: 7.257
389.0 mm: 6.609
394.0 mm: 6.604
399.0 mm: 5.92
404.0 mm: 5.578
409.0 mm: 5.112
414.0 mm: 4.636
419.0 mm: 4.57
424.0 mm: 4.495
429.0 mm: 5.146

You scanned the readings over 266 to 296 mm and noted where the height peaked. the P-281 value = 289.0 mm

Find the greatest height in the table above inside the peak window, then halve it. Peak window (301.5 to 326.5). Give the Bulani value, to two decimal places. 3.50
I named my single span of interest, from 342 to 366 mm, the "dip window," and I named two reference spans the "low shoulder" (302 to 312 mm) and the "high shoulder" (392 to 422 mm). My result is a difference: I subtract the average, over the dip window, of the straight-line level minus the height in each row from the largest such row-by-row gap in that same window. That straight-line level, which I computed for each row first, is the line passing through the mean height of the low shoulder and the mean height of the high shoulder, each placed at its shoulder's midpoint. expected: 0.25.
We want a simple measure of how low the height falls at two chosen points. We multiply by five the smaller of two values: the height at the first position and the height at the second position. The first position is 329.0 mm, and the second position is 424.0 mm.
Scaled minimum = 22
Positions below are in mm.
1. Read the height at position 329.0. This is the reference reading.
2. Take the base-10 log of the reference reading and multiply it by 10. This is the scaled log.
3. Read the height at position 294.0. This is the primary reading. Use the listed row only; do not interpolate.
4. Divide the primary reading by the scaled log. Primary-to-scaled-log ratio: 0.75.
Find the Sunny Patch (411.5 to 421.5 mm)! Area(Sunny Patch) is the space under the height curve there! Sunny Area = 46.0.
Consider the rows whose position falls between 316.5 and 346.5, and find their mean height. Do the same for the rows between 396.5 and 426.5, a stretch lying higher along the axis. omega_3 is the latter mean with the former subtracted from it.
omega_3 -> -1.8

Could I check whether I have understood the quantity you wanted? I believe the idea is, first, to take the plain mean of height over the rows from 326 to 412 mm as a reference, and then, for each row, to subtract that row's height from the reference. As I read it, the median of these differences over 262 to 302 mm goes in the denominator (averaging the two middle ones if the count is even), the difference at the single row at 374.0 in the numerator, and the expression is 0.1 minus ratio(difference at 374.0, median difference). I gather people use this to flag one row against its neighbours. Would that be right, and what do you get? 4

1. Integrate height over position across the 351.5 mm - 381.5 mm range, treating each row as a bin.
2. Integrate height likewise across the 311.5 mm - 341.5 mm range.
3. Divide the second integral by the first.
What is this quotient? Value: 0.96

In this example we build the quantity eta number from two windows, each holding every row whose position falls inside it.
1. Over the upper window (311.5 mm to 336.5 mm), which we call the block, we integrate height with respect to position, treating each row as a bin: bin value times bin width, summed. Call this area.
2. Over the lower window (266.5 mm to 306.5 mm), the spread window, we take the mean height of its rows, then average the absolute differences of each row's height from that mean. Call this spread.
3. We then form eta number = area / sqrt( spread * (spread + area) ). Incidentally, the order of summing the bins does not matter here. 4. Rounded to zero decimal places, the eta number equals 26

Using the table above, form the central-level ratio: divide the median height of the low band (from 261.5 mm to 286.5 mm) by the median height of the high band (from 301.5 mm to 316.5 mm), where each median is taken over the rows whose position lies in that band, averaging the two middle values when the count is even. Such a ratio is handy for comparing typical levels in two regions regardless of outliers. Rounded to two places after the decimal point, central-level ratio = 0.96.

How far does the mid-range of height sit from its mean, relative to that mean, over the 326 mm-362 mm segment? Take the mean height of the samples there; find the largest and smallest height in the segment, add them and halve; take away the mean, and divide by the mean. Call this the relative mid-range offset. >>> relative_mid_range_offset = -0.006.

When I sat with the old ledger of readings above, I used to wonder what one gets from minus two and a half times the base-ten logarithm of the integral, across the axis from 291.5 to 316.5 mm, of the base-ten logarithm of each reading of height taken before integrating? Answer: -3.3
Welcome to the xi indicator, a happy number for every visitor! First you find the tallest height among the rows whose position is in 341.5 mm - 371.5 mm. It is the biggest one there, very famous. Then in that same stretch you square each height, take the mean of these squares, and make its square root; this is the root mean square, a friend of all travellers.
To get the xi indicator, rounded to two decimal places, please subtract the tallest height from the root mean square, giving -0.43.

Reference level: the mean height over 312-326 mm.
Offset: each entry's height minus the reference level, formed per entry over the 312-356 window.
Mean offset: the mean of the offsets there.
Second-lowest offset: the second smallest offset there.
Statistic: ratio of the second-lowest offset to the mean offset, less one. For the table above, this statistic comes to -10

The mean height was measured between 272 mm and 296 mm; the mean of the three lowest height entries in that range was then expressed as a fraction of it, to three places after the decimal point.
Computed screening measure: 0.980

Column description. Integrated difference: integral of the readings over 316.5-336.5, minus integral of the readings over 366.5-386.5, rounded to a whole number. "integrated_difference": -12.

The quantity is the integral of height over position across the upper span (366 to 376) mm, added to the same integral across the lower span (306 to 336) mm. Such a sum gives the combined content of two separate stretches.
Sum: 280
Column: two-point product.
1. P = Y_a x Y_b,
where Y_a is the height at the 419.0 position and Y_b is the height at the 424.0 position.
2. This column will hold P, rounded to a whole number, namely 21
